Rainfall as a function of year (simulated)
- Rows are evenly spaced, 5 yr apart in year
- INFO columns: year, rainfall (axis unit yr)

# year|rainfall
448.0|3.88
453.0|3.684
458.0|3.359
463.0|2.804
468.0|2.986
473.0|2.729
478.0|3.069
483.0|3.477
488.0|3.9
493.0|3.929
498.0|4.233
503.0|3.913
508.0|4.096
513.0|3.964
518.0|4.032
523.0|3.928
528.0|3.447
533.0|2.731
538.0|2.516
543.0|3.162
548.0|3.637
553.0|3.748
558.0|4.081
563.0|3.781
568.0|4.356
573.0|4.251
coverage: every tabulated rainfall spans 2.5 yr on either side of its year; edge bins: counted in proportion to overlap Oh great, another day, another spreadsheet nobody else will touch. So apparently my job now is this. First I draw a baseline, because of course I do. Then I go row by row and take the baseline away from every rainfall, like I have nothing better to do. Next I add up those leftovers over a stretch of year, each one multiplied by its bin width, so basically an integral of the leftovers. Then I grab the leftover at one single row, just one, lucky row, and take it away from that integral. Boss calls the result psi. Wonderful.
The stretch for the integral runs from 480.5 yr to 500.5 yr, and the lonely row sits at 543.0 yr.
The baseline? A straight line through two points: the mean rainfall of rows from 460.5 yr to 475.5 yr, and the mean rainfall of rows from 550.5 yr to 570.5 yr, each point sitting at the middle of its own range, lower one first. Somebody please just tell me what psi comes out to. 16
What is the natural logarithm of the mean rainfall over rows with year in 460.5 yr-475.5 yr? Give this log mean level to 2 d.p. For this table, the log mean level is 1.04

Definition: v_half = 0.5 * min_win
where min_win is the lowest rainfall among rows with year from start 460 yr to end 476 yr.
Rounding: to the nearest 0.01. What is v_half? 1.36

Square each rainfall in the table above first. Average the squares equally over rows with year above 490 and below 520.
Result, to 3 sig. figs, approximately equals 16.2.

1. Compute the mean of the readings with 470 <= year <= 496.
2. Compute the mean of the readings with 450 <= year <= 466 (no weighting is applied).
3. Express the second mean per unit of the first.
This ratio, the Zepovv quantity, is 0.96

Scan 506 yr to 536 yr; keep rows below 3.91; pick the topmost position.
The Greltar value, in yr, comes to 533.0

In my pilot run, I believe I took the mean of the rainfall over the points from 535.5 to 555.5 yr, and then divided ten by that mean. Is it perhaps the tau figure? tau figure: 3.06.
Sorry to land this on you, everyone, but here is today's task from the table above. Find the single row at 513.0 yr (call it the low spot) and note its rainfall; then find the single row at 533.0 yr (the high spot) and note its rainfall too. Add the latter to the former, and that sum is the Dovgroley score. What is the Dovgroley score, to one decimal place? 6.7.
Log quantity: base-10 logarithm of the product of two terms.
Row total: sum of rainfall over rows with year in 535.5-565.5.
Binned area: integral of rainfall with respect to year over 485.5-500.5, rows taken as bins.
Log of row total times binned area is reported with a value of 3.10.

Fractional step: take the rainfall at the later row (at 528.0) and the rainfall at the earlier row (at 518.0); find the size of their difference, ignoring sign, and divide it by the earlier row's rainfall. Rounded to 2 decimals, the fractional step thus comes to 0.15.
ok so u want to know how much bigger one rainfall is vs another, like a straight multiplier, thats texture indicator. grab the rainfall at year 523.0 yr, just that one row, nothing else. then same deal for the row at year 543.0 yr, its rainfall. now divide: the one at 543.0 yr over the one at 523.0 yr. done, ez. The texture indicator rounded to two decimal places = 0.80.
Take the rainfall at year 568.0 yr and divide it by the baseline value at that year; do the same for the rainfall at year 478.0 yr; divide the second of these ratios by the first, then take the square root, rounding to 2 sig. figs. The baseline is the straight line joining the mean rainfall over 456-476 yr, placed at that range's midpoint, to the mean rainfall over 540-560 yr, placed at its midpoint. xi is 0.93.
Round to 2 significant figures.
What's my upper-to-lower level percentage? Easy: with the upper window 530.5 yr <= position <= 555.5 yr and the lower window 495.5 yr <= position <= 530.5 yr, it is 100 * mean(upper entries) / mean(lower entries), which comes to 80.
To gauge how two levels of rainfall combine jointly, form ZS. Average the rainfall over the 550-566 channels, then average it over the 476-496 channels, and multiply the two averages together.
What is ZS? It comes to 14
